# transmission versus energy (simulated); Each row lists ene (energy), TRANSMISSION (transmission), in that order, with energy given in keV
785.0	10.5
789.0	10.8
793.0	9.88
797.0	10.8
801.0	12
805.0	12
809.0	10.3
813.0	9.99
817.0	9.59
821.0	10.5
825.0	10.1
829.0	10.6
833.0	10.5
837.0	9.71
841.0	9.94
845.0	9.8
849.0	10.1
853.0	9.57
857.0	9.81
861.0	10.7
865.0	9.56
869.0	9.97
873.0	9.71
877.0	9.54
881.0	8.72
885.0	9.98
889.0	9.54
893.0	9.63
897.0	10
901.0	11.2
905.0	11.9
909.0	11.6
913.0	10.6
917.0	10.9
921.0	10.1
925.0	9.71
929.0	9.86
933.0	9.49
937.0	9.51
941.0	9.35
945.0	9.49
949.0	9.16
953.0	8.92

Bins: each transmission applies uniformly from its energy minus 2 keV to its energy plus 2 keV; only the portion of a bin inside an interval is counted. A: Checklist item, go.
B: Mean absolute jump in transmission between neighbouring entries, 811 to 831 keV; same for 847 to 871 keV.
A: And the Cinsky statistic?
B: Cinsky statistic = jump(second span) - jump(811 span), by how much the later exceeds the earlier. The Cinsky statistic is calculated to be 0.09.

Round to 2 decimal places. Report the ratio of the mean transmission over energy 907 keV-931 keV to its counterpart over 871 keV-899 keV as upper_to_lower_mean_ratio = 1.09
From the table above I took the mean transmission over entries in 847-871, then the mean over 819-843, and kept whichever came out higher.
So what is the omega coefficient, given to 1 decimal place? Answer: 10.2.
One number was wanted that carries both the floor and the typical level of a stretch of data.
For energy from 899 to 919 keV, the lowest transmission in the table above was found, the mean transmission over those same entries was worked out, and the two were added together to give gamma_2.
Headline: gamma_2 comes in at 21.8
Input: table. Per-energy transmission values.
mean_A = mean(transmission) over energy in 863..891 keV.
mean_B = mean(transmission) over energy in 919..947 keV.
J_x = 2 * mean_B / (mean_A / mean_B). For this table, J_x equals 19.4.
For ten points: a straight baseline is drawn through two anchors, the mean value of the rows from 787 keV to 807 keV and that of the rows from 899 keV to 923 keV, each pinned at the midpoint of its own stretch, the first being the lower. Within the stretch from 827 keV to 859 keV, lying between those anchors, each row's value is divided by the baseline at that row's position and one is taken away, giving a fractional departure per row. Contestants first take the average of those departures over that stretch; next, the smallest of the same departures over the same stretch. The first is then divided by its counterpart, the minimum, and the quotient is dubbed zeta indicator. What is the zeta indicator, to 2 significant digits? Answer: 0.71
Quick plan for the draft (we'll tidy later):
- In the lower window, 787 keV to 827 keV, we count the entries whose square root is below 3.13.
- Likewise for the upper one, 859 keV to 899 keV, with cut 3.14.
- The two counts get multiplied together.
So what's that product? 6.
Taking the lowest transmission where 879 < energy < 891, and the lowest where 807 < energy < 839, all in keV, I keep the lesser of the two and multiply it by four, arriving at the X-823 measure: 34.9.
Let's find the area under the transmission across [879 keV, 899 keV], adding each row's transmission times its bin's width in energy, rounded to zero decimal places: 191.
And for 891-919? 303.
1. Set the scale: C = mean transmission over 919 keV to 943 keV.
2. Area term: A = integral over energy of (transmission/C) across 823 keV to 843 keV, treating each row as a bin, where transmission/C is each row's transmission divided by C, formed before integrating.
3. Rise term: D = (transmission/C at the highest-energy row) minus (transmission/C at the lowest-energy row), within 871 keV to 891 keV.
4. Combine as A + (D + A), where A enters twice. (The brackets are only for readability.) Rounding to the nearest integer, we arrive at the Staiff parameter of 42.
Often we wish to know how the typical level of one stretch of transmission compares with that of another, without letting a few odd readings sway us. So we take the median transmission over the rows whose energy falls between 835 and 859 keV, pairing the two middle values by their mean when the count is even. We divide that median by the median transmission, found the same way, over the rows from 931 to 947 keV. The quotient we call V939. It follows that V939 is 1.03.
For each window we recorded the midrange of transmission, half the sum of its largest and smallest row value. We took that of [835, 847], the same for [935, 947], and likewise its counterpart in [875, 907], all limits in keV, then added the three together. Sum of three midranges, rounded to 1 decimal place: 29.6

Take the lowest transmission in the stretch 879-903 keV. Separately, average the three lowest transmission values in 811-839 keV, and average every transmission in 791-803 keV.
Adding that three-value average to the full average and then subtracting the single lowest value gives 11.9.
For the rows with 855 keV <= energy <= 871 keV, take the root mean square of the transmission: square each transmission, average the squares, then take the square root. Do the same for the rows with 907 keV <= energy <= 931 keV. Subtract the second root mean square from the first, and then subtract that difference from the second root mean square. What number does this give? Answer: 10.9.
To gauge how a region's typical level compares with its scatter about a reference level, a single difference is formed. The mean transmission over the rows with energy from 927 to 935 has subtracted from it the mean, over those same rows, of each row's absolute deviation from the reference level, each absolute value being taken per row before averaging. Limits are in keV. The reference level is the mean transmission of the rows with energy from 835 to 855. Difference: 9.49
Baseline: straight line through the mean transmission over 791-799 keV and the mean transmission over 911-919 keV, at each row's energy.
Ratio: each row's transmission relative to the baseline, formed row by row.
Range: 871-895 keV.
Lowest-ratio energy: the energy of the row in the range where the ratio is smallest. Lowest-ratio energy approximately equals 881.0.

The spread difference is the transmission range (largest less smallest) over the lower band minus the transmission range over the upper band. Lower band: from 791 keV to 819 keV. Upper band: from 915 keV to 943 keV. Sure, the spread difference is 0.9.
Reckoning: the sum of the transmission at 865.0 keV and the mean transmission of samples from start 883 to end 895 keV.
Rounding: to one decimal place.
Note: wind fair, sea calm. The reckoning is 19.3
